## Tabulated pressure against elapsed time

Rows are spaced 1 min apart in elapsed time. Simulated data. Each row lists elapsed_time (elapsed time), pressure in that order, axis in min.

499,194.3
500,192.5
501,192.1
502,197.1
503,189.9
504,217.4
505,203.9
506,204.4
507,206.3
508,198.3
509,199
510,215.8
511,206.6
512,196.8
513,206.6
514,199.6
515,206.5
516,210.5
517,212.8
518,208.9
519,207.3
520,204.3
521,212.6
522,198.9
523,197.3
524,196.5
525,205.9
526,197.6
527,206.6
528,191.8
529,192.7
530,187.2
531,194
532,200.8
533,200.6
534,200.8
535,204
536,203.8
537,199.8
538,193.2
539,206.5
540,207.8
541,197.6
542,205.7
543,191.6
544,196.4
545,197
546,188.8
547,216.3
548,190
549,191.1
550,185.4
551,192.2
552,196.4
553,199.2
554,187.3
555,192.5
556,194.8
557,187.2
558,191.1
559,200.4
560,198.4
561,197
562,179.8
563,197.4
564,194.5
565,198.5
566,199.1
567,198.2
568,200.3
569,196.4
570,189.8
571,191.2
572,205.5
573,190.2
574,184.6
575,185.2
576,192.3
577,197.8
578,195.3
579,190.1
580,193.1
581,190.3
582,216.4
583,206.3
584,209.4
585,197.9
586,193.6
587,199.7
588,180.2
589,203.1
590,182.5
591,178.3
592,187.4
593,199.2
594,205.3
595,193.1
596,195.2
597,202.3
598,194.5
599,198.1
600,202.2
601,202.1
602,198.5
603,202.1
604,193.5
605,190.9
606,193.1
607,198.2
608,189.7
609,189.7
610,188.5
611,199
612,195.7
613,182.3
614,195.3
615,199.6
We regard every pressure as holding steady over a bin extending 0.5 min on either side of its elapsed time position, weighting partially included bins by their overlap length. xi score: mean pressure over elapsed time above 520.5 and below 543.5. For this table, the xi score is 200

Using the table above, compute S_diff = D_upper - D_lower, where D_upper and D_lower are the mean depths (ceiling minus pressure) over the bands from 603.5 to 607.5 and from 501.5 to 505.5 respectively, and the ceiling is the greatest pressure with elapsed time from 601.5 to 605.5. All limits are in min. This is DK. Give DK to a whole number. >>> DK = 8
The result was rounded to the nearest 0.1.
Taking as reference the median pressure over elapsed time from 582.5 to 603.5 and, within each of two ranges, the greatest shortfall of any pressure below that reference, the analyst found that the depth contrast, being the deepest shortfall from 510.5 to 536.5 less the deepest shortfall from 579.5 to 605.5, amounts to -8.9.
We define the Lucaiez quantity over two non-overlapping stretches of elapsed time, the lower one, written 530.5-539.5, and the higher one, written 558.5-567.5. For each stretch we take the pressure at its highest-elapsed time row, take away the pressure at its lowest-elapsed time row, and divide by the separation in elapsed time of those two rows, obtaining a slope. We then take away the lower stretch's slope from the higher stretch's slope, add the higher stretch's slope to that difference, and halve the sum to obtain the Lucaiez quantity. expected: -1.1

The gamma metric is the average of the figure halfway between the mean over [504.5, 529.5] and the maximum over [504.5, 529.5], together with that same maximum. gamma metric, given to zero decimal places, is 213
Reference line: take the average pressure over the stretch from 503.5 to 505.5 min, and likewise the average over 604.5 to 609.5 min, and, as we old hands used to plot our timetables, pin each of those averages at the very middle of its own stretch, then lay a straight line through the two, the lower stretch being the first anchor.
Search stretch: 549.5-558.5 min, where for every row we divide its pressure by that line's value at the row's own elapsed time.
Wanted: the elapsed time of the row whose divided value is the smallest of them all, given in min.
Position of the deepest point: 550 min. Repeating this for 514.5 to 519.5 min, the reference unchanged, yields 515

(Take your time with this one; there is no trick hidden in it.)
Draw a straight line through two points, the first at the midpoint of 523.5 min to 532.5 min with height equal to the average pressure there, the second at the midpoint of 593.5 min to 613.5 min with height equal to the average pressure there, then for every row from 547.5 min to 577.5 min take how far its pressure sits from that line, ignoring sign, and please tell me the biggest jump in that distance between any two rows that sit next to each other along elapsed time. 16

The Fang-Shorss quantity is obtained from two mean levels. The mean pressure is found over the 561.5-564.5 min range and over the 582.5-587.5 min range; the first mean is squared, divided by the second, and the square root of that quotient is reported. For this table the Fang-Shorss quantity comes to 13.4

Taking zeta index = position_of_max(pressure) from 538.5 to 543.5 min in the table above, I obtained 540 min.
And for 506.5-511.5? 510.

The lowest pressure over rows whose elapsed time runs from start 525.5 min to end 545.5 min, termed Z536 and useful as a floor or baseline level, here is 187.2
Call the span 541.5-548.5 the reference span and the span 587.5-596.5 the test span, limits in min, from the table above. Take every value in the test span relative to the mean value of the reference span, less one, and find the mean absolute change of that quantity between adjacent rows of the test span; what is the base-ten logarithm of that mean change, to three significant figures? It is -1.25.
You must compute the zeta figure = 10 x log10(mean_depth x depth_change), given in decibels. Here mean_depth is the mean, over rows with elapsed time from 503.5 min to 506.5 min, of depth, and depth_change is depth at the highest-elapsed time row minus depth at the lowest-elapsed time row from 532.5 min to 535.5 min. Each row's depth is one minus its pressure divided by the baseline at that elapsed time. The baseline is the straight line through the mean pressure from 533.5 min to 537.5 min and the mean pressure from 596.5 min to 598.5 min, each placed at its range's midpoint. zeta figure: -34.0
